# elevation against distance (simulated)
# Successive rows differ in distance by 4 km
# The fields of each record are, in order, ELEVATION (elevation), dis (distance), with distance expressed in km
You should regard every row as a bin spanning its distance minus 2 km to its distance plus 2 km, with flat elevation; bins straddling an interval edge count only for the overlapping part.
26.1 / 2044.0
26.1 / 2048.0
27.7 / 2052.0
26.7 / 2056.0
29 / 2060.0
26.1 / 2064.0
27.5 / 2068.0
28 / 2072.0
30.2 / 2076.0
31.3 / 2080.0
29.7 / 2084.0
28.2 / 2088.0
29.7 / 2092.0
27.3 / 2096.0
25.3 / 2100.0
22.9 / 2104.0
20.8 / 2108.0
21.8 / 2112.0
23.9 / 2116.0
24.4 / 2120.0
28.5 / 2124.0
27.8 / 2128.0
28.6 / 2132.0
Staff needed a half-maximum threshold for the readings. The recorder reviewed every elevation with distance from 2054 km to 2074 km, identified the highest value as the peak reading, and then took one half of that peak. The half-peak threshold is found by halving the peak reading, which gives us 14.5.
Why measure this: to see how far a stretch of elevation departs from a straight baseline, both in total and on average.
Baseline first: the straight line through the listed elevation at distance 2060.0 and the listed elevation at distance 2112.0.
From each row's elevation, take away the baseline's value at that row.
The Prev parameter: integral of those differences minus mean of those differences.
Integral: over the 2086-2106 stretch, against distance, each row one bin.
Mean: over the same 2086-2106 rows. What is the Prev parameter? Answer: 51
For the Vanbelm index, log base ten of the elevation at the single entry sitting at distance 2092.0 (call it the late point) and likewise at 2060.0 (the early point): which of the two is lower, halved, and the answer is 0.731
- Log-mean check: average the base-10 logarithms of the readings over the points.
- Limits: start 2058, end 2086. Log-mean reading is 1.46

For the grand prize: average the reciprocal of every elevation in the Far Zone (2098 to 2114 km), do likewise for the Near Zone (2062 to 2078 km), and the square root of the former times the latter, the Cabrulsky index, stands 0.0399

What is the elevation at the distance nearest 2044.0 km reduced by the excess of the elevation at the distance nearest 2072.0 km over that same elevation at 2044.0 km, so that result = 24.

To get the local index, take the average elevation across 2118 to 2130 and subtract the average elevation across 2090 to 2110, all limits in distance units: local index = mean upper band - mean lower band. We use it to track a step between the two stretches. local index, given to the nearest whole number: 2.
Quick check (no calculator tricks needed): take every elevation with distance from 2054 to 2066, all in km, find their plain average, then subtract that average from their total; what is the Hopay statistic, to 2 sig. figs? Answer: 55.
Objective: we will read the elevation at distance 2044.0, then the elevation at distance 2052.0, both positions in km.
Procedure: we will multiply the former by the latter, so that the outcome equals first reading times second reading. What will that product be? 723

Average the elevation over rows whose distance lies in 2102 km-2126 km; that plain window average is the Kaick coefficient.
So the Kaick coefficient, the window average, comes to 24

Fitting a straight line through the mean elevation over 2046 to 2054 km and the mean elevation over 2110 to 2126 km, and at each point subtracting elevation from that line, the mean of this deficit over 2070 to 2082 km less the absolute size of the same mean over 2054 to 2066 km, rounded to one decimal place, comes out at -4.5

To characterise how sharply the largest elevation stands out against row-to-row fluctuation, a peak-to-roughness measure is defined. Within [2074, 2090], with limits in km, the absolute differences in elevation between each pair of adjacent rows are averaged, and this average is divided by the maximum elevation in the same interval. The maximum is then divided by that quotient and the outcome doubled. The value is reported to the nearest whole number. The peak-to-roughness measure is 1400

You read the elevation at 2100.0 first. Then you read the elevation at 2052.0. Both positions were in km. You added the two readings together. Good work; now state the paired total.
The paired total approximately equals 53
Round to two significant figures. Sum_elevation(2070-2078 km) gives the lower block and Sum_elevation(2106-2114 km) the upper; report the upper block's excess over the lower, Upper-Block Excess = -16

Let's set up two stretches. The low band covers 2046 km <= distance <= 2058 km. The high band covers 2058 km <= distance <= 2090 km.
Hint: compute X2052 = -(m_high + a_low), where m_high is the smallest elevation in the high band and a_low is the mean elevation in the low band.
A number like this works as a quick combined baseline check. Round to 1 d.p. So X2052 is -52.9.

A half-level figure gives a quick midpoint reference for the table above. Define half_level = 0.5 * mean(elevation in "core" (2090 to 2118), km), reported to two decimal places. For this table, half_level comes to 12.26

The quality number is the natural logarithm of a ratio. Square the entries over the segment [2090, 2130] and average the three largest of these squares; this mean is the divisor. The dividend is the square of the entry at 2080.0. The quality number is 0.18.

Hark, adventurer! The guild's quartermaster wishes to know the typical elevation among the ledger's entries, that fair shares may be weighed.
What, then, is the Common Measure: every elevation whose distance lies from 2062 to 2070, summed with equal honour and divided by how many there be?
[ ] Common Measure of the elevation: 26.8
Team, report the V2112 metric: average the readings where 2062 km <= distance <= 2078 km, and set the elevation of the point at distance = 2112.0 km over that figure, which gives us 0.78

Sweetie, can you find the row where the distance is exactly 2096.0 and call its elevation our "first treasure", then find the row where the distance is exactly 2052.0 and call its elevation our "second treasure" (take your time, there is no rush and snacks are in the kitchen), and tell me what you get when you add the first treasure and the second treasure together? 55.0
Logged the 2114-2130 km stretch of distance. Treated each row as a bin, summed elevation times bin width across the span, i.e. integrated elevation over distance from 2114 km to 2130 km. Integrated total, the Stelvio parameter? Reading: 418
